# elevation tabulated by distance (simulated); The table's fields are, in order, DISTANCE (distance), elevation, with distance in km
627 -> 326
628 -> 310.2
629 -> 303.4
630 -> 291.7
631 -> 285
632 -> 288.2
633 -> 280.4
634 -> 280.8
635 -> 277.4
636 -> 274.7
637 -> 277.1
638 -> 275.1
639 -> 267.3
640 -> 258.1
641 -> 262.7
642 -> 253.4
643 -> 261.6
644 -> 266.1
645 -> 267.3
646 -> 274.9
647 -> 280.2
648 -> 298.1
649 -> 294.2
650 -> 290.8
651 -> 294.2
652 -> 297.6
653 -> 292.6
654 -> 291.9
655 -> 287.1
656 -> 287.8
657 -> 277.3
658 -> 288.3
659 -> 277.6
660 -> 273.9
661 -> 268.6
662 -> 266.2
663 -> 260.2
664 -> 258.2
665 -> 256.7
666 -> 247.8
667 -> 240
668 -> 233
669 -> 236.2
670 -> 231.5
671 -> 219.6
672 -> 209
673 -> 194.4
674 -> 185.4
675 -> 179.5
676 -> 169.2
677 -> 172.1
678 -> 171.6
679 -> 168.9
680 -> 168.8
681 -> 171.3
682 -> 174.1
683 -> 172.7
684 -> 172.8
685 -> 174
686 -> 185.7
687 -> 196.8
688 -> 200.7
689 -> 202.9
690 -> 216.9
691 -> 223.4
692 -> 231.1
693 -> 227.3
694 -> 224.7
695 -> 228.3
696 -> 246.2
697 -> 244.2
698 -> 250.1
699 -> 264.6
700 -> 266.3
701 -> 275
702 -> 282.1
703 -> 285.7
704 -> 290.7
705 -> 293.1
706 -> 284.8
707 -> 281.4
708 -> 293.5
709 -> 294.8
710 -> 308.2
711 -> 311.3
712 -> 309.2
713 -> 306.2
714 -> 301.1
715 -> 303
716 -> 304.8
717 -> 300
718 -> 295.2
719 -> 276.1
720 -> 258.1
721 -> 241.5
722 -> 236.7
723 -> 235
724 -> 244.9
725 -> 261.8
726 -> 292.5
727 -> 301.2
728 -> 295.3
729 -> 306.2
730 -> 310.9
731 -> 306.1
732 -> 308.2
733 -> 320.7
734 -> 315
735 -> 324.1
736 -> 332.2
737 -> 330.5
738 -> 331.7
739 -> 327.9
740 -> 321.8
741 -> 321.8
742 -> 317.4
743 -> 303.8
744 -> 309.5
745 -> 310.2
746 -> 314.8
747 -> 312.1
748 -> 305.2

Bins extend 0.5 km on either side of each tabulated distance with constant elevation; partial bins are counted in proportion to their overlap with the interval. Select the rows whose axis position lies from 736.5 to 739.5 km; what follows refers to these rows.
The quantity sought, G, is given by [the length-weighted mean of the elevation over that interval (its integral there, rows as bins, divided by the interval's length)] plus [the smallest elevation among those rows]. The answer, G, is 658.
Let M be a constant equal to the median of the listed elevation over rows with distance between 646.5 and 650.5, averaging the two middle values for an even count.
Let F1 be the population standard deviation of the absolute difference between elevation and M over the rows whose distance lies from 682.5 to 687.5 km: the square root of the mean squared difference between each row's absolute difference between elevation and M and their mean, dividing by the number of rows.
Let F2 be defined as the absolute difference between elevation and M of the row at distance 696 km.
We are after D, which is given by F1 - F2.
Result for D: -37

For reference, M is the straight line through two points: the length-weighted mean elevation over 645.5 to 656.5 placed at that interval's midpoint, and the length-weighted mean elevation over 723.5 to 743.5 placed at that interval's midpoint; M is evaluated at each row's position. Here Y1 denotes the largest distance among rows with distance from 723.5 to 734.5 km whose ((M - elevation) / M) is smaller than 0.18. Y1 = 734 km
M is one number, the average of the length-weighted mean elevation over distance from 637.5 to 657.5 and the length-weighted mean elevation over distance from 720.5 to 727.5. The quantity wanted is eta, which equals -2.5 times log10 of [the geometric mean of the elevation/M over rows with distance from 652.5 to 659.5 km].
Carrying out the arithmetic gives -0.07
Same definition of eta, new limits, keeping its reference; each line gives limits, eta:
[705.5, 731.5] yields -0.07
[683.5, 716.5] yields 0.07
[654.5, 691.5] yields 0.24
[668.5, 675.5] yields 0.28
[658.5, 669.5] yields 0.05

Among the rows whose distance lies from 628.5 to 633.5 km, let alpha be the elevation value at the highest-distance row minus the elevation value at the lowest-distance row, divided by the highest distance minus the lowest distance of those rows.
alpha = -6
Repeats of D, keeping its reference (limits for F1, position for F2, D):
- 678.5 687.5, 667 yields -44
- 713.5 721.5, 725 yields -15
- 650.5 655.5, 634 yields -9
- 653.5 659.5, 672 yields -78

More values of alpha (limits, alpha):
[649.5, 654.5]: 0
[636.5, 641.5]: -4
